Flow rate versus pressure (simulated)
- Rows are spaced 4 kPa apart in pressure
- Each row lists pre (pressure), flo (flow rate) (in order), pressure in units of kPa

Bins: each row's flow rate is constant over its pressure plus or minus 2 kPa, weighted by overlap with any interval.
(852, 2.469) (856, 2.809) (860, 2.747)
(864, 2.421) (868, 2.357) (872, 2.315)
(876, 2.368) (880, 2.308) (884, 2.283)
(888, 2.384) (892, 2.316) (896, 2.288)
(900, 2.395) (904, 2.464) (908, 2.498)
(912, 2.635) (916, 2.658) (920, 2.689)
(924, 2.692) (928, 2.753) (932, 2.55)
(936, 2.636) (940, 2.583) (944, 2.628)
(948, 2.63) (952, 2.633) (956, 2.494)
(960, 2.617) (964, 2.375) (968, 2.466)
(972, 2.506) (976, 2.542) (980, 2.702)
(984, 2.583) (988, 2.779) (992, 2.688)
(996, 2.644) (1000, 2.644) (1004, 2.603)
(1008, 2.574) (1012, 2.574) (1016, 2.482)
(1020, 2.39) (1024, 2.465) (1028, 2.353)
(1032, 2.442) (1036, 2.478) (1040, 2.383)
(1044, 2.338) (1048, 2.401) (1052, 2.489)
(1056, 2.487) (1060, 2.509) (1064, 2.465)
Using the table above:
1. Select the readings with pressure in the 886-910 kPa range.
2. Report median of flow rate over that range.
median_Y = 2.39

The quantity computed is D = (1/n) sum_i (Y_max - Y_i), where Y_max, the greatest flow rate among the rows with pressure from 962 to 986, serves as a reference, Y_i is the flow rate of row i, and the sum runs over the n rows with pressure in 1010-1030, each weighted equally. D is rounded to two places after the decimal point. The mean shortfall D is 0.25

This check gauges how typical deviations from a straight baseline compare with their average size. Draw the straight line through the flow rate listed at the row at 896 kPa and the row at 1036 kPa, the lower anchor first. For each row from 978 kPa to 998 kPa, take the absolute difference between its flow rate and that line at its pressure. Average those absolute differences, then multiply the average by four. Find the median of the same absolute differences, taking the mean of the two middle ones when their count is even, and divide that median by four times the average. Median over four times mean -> 0.253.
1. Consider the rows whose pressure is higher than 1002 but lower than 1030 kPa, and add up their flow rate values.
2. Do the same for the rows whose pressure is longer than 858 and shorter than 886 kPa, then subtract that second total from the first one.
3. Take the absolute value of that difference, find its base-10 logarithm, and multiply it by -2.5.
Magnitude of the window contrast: 0.48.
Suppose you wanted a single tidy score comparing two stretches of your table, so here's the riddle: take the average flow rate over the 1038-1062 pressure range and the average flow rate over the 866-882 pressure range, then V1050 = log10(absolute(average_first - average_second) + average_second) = 0.39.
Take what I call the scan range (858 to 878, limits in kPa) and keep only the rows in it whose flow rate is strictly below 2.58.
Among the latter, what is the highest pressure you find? 876 kPa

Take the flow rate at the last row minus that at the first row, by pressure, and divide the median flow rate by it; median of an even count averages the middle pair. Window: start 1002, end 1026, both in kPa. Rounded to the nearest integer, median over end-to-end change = -18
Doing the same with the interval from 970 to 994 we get 14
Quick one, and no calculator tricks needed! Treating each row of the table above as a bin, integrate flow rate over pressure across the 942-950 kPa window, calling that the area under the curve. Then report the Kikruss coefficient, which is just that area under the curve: 21.0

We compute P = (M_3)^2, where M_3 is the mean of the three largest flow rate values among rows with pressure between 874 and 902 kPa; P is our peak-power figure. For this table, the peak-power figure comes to 5.7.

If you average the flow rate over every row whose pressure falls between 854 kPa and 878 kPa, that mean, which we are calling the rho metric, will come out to 2.50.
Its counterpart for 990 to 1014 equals 2.62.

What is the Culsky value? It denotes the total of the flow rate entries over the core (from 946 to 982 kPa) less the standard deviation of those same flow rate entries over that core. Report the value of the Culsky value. 23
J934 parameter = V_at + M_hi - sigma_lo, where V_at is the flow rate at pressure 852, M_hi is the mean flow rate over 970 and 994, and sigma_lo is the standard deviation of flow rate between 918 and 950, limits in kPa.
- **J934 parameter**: 5.0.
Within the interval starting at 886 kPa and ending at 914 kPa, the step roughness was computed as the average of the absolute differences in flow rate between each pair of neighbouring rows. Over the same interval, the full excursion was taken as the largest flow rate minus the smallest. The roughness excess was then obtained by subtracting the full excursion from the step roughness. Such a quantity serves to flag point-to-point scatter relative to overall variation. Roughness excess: -0.27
